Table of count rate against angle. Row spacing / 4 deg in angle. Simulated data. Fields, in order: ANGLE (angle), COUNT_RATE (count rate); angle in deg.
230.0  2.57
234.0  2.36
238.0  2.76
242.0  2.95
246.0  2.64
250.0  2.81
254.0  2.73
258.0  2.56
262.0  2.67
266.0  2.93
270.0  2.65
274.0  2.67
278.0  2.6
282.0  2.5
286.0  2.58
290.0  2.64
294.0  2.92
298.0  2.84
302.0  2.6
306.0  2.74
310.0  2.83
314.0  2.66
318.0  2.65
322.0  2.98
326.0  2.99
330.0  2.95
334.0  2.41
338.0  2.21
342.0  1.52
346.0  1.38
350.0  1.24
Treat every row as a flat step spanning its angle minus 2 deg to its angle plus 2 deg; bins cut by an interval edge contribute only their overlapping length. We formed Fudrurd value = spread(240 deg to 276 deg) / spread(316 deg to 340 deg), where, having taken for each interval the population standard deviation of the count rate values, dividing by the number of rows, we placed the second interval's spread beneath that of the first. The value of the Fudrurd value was 0.42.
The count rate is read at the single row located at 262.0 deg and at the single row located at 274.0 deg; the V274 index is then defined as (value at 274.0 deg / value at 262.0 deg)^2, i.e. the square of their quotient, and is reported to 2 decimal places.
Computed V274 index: 1.00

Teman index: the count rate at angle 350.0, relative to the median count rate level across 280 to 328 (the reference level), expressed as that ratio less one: -0.54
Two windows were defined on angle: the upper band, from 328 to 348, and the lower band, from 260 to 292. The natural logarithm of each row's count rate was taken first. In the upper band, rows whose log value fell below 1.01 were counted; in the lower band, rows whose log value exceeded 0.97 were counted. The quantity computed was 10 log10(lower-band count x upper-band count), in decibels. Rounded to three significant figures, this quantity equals 13.0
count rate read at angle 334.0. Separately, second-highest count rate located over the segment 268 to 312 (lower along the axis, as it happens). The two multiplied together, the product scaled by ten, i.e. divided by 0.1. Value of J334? 68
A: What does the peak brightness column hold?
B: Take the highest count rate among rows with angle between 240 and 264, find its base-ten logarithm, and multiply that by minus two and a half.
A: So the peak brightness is -1.17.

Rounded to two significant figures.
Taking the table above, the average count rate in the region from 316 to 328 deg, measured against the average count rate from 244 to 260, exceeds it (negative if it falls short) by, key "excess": 0.19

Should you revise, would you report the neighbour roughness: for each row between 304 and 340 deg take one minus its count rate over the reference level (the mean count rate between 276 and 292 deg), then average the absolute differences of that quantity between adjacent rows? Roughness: 0.067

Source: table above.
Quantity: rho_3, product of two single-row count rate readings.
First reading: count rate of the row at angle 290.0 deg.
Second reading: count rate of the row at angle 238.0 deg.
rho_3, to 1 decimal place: 7.3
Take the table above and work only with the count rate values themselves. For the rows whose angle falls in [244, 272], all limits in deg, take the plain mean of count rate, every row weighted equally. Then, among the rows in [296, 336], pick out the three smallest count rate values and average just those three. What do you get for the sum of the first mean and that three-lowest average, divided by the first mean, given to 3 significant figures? 1.94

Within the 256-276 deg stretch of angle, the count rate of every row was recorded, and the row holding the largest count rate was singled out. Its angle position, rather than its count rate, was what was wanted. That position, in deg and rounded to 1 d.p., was 266.0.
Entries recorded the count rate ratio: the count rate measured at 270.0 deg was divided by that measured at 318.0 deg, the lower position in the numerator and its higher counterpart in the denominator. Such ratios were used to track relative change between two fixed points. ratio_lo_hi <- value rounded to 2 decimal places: 1.00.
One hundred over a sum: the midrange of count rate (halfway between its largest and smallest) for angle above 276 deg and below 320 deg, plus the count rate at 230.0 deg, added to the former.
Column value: 18.9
